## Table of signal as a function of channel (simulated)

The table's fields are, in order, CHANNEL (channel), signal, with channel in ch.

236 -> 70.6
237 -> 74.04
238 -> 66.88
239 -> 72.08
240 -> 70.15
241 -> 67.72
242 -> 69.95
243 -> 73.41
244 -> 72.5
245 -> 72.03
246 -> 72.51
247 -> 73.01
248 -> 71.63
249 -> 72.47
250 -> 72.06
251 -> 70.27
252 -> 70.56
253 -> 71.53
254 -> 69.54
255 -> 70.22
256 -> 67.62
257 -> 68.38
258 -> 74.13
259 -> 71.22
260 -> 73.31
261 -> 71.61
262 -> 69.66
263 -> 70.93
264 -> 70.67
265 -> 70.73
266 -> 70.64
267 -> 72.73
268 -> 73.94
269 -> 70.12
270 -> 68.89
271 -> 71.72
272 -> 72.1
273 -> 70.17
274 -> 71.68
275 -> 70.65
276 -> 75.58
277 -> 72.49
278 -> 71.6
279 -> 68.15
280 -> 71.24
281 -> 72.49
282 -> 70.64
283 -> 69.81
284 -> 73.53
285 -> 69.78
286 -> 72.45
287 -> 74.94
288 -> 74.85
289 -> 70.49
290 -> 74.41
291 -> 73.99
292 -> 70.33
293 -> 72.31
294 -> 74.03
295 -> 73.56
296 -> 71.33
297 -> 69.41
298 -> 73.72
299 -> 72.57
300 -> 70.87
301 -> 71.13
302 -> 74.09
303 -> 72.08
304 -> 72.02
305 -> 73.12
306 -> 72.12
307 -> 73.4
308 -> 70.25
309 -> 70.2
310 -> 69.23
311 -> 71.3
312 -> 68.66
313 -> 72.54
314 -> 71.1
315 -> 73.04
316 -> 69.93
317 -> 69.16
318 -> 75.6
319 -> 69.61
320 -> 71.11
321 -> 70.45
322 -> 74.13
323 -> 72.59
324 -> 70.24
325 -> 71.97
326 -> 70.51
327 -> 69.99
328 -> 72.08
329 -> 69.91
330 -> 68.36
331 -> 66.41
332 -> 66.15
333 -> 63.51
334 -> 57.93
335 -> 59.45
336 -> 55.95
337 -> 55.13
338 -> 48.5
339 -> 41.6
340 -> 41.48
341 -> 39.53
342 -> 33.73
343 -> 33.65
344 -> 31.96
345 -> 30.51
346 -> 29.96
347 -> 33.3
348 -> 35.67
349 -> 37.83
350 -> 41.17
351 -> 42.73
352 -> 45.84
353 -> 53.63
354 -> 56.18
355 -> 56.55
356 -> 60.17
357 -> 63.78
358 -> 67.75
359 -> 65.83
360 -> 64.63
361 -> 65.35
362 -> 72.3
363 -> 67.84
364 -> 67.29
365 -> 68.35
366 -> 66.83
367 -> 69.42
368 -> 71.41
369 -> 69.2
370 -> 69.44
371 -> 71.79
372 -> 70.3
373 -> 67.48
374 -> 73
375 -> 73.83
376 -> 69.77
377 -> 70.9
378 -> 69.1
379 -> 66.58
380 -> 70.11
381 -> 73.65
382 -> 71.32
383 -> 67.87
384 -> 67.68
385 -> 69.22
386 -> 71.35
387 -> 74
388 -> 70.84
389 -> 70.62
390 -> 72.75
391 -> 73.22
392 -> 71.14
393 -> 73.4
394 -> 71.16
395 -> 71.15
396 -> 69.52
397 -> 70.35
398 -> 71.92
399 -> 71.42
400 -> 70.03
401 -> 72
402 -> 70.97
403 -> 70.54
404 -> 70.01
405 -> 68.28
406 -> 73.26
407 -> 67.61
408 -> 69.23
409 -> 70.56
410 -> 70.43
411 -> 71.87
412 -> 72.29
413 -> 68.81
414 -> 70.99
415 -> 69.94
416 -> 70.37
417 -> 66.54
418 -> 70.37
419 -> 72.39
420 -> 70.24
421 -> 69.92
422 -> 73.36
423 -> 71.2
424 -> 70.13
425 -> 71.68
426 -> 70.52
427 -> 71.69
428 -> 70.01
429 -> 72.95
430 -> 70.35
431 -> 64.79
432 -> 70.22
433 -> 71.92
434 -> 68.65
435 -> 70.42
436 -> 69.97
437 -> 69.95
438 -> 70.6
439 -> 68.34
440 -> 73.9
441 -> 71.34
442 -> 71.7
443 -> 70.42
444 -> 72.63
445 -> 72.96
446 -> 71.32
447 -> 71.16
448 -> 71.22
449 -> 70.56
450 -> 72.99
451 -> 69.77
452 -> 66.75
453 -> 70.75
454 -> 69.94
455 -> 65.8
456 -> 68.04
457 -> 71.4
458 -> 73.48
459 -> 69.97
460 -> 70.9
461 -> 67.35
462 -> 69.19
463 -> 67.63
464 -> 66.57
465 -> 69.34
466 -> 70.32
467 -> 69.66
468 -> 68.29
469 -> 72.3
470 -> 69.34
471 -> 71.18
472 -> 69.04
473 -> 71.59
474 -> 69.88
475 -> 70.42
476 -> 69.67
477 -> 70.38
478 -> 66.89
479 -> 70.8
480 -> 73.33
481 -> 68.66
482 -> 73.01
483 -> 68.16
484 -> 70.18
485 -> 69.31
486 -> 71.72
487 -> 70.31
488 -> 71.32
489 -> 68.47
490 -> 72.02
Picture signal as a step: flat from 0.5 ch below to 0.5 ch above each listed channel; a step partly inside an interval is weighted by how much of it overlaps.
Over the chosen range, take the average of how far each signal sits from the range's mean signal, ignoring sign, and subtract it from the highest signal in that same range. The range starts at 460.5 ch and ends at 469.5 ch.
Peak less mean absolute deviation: 71.0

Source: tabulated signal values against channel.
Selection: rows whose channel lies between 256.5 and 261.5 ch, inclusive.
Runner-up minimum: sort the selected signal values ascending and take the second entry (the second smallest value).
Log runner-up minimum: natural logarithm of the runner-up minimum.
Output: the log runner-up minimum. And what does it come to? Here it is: 4.27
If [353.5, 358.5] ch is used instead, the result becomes 4.04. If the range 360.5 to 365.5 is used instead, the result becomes 4.21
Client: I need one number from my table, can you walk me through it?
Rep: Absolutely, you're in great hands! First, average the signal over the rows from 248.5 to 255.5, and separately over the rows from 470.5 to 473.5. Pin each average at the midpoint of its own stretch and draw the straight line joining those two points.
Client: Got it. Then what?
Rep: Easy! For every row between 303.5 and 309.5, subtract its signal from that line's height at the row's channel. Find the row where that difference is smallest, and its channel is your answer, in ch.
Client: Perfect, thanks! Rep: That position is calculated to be 307 ch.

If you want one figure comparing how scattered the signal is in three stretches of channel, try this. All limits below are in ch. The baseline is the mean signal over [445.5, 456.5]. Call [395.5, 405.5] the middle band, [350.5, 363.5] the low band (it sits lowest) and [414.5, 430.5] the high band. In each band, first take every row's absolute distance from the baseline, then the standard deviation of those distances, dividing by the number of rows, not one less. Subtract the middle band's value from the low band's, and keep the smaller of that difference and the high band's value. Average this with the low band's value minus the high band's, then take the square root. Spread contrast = 2.0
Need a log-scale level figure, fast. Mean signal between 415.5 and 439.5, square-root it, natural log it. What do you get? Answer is 2.13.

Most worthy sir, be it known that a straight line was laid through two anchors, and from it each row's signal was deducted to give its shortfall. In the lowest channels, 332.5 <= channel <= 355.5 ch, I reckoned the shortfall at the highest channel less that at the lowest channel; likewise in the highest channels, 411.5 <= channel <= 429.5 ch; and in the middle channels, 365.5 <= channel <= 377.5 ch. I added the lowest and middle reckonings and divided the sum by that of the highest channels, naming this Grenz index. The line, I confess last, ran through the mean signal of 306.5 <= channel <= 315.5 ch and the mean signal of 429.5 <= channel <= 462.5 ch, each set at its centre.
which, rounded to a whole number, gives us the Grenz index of -4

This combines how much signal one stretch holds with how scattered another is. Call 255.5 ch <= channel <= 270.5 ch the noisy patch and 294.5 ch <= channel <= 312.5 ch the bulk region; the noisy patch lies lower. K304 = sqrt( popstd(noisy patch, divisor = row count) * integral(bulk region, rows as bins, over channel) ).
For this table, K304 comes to 49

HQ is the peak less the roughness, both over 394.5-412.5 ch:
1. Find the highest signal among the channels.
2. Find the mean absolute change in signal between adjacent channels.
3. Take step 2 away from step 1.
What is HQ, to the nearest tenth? 71.7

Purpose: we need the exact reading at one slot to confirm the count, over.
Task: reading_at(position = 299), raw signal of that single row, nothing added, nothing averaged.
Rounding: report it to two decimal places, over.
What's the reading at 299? 72.57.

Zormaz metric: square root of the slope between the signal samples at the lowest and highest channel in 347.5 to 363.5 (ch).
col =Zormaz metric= 1.5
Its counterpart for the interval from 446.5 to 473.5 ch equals 0.1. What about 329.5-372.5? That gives 0.2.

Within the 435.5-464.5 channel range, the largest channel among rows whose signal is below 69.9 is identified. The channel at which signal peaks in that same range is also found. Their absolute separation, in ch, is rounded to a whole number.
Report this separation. 24 ch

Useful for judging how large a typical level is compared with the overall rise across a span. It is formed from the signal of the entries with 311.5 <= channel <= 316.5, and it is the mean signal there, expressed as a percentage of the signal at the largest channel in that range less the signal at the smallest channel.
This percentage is 5595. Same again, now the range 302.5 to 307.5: 5496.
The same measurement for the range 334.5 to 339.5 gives -292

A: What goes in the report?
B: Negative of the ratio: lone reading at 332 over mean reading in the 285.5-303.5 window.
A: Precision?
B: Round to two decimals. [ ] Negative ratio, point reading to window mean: -0.91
